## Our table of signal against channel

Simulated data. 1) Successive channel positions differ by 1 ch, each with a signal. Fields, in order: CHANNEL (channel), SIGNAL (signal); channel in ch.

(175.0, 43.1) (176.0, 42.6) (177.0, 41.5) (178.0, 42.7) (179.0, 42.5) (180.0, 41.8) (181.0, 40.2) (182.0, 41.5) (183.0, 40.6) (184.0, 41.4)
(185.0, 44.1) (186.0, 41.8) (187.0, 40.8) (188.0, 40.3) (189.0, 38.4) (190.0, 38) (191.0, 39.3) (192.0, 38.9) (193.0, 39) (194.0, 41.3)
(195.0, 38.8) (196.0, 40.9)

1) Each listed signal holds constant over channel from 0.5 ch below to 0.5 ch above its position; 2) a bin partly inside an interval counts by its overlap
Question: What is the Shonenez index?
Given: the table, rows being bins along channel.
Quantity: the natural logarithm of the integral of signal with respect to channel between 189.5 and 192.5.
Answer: 4.76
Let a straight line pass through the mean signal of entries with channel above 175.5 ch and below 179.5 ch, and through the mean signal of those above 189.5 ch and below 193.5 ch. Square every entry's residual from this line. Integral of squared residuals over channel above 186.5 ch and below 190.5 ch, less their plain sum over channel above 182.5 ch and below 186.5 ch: -13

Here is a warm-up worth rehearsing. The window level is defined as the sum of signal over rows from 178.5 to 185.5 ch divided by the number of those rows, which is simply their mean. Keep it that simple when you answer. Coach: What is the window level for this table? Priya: 41.7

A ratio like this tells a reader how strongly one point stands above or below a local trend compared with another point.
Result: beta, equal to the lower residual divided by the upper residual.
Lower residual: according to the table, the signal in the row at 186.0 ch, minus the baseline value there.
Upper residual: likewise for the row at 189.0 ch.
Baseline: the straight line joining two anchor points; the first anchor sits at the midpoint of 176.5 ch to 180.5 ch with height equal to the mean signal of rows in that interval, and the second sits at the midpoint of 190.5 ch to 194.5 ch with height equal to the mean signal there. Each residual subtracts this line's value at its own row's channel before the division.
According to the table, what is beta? -1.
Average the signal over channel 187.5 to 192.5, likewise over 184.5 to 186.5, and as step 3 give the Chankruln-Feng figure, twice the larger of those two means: 85.9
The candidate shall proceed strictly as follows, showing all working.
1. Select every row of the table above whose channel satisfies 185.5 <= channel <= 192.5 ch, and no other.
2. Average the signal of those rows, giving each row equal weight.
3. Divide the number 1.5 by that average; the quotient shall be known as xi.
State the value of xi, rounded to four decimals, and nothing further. 0.0378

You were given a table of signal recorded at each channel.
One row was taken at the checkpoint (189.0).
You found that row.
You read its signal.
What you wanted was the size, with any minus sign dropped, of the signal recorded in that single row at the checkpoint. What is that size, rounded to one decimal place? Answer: 38.4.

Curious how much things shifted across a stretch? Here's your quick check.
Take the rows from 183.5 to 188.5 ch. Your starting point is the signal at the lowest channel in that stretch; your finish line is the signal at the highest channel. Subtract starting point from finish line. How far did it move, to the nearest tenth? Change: -1.1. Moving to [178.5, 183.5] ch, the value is -1.9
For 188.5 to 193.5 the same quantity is 0.6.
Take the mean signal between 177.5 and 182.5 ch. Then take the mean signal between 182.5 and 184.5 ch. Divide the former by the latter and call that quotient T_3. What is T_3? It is 1.02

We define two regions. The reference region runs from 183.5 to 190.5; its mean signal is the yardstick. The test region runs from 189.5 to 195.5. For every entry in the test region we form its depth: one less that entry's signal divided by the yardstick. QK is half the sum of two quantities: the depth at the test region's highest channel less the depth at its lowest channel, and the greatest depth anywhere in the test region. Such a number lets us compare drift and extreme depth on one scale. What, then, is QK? 0.023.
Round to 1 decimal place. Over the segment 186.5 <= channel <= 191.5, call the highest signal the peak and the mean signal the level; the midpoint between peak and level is 40.1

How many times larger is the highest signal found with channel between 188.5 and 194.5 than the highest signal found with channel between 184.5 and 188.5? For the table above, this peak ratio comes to 0.937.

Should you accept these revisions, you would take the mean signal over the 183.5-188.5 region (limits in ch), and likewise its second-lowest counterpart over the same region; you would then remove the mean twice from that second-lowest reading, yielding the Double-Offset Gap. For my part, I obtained -42.56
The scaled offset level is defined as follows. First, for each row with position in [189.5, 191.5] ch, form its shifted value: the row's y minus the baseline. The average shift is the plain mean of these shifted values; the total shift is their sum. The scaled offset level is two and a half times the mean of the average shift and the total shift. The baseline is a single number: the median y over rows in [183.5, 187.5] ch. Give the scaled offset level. -11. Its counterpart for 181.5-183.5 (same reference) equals -2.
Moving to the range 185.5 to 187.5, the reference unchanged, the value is -1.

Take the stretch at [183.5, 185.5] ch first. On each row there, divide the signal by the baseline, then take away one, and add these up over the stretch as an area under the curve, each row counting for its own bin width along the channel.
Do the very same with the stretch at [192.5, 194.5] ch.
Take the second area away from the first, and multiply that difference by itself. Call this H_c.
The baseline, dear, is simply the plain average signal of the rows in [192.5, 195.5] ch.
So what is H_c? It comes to 0.017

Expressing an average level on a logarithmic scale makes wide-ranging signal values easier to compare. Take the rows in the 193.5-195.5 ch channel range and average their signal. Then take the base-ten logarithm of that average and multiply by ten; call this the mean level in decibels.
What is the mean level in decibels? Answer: 16.0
